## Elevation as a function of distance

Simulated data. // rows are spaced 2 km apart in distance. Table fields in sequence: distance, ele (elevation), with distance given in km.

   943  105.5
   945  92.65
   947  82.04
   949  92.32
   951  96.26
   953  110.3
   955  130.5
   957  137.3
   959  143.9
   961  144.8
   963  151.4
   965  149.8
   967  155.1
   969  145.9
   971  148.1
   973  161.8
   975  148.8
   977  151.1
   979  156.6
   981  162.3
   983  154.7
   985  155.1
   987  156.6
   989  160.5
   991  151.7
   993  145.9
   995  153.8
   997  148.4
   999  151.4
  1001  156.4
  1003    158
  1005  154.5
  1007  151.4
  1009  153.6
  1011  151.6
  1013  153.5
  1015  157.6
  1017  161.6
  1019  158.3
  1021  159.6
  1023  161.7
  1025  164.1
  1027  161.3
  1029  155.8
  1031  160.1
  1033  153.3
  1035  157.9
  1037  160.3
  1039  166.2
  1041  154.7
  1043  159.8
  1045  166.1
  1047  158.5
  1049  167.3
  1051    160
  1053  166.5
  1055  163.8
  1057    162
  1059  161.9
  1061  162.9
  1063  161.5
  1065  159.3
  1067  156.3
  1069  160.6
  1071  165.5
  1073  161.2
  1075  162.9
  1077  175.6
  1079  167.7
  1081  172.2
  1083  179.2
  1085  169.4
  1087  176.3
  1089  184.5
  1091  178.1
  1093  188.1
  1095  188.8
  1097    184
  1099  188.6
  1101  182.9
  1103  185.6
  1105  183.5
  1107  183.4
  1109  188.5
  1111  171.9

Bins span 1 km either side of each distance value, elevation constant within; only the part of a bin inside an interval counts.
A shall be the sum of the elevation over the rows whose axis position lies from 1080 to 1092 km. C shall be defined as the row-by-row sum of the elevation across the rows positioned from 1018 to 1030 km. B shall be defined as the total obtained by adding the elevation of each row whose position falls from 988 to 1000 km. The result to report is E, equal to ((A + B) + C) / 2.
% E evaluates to 1466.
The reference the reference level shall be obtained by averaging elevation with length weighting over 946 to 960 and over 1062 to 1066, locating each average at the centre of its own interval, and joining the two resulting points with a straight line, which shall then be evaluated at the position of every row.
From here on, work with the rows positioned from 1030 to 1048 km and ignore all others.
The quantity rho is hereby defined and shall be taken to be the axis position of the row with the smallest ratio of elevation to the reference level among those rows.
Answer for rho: 1041 km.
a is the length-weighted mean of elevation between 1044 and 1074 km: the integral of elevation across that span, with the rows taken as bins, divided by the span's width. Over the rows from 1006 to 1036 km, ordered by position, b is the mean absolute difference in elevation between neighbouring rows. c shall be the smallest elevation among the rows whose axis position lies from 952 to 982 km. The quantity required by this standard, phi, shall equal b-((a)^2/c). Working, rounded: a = 162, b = 3.4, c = 110.3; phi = -235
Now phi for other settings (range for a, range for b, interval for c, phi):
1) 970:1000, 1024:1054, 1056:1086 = -145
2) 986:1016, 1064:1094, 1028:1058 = -147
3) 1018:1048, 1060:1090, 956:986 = -180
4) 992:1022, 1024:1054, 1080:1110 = -135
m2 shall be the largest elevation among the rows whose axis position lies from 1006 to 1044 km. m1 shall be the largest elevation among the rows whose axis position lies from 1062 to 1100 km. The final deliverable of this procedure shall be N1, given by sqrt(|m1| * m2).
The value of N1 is 177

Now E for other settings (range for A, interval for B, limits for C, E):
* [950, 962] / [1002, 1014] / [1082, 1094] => 1381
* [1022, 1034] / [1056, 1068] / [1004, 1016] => 1421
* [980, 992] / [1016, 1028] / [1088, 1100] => 1510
